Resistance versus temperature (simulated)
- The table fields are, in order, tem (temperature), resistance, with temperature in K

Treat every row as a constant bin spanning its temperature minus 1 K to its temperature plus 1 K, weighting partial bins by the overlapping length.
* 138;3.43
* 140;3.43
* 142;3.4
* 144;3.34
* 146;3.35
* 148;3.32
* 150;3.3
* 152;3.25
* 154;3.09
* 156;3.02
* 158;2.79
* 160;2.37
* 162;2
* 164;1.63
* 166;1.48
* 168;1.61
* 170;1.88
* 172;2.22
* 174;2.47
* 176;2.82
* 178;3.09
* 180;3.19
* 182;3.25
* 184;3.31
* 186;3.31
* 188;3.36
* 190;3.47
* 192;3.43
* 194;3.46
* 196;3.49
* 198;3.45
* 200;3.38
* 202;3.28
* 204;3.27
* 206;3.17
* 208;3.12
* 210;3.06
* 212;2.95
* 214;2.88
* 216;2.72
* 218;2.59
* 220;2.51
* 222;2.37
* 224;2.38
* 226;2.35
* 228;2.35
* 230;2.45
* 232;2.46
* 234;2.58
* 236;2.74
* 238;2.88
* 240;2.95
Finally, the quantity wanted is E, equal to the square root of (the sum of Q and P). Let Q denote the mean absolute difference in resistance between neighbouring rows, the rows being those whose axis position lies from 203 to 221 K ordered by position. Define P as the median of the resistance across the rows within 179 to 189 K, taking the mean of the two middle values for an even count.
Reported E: 1.85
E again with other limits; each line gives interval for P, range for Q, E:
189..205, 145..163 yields 1.90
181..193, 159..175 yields 1.90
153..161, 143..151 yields 1.71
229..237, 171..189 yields 1.63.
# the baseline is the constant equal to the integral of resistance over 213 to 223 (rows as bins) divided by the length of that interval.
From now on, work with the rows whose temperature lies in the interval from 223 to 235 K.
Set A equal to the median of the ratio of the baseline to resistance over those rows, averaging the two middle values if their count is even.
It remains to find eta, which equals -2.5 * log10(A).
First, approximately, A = 1.08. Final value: -0.09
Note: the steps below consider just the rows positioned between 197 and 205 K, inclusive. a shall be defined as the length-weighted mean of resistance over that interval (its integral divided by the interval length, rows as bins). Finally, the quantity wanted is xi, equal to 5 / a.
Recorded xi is 1.49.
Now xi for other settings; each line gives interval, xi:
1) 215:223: 1.96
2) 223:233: 2.09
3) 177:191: 1.52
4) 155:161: 1.83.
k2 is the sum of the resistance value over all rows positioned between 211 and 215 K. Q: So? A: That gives 6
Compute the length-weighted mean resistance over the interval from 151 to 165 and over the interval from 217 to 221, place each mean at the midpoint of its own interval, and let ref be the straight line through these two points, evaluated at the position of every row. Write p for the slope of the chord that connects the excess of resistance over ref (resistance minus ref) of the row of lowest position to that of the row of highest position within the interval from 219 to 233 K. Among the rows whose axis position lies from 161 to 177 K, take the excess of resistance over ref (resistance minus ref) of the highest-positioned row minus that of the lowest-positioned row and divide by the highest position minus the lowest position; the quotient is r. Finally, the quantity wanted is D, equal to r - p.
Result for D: 0.06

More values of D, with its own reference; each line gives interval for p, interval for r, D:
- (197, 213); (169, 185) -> 0.14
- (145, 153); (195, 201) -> -0.01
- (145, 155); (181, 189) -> 0.05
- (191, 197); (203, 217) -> -0.06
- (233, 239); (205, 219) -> -0.12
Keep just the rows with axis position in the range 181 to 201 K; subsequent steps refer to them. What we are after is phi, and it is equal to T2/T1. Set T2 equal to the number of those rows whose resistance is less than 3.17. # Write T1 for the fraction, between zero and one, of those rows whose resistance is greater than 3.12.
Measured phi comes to 0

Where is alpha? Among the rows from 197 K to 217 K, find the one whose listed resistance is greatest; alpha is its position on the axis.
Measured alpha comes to 198 K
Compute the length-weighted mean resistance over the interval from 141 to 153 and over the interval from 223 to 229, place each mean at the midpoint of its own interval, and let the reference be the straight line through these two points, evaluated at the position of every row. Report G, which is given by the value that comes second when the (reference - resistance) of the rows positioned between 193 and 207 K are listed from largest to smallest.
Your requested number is -0.6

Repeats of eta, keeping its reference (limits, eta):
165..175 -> -0.36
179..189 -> 0.26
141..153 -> 0.26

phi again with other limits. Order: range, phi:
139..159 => 4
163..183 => 40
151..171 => 90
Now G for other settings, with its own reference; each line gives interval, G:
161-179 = 1.5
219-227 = 0.0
